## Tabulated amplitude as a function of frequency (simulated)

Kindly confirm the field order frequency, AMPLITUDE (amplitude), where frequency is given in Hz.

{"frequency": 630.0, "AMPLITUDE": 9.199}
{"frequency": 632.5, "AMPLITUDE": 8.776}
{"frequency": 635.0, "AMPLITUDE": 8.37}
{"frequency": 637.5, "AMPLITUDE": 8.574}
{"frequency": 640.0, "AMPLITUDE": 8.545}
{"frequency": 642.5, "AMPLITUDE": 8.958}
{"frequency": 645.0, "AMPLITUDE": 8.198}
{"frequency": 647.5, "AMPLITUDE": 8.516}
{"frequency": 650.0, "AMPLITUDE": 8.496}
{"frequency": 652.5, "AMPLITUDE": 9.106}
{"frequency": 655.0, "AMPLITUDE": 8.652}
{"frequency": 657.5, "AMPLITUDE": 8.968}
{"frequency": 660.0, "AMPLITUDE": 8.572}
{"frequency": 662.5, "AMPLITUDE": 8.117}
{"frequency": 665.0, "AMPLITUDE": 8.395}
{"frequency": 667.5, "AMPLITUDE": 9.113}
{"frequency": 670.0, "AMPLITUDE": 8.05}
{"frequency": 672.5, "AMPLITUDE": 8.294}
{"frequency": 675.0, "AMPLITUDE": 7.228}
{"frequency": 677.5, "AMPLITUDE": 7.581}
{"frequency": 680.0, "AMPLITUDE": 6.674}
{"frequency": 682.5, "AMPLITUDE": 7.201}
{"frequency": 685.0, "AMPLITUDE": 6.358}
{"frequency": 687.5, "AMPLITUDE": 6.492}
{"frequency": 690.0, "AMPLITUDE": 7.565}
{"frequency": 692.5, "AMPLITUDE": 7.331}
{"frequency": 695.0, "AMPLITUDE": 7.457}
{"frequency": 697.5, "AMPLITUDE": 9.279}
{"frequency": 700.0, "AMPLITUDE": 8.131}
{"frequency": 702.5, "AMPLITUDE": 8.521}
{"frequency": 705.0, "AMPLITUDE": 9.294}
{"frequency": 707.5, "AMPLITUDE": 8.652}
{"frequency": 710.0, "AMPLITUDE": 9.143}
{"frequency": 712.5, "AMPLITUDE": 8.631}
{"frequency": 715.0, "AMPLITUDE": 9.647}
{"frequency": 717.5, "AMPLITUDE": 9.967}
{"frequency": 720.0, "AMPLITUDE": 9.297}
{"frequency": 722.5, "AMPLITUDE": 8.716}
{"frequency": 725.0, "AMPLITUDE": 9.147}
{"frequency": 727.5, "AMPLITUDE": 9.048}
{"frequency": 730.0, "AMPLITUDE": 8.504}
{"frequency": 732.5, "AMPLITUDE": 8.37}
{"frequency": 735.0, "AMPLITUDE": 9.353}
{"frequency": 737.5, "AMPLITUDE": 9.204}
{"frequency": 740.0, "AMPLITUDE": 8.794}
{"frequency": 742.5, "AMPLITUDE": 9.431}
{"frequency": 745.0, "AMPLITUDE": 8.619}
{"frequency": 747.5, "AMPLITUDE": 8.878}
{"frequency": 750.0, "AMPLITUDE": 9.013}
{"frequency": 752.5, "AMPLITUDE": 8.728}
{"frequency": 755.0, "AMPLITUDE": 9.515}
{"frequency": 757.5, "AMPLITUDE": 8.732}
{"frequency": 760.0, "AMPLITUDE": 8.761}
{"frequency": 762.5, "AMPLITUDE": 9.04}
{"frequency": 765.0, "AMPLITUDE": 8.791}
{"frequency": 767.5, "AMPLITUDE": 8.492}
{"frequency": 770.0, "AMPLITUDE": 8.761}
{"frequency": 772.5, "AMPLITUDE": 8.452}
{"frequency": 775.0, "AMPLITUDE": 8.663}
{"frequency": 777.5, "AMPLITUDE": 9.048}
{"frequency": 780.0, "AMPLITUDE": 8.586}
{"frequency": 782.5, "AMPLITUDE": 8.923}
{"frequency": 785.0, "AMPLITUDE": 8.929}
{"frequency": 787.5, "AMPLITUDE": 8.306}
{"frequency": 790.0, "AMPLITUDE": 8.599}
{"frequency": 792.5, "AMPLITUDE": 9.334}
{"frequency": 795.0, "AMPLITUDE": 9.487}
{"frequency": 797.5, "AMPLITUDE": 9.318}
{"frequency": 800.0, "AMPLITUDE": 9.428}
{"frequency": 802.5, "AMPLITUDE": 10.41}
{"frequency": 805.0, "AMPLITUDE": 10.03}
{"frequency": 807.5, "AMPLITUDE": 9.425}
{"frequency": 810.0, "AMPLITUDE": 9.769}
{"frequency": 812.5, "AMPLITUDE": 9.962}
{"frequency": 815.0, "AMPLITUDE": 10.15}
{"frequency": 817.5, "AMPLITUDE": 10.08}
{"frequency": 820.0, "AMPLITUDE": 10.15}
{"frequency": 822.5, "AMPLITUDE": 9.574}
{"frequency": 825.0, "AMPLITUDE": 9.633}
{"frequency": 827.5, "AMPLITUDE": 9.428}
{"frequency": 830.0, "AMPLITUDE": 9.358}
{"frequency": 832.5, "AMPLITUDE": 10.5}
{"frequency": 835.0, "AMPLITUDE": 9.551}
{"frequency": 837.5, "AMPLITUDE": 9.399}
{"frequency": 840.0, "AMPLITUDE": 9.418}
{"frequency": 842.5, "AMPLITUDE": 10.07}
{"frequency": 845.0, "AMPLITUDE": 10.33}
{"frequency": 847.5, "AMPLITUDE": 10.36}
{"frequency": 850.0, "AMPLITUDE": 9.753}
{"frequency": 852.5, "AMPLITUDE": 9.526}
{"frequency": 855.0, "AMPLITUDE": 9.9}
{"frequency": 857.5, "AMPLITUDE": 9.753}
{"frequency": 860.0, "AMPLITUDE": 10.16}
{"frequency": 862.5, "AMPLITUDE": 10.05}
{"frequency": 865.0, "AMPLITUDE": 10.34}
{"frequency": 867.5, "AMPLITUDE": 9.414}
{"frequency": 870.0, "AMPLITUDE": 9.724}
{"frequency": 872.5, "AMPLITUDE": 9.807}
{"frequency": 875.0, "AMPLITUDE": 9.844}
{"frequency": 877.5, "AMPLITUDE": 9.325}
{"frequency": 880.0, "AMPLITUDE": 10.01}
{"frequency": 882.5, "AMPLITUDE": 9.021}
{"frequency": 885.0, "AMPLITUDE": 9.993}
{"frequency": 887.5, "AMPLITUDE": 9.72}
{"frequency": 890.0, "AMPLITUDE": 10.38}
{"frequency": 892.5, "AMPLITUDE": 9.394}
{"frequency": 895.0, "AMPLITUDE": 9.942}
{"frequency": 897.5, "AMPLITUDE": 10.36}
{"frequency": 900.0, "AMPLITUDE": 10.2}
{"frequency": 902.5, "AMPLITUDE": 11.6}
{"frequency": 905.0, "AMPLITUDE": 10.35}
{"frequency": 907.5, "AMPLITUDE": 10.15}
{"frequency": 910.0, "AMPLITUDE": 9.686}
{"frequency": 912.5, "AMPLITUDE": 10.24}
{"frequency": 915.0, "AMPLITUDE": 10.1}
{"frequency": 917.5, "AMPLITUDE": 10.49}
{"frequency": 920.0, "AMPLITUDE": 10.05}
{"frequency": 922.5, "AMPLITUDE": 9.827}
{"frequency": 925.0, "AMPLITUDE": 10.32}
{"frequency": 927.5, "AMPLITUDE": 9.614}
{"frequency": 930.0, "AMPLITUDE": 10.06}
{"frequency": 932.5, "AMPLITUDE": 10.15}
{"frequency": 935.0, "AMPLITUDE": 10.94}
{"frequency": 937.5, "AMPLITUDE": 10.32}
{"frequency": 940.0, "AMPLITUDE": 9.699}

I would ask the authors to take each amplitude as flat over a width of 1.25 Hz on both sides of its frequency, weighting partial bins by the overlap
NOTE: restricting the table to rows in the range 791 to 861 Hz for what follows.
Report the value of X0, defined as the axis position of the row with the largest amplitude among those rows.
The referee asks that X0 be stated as 832.5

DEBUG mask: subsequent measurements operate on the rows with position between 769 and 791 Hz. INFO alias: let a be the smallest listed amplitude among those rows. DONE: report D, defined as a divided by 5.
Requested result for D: 1.7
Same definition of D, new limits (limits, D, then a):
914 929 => 1.9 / 9.614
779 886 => 1.7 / 8.306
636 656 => 1.6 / 8.198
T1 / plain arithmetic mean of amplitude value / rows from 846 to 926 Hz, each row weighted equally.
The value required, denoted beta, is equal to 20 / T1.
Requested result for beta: 2.00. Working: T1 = 9.99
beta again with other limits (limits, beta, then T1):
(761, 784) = 2.29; 8.75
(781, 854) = 2.08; 9.63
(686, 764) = 2.29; 8.75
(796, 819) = 2.03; 9.84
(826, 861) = 2.04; 9.82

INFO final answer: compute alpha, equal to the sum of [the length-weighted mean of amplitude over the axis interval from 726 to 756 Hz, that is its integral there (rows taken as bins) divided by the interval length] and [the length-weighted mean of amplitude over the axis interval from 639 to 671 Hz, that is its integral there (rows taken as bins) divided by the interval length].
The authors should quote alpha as 17.5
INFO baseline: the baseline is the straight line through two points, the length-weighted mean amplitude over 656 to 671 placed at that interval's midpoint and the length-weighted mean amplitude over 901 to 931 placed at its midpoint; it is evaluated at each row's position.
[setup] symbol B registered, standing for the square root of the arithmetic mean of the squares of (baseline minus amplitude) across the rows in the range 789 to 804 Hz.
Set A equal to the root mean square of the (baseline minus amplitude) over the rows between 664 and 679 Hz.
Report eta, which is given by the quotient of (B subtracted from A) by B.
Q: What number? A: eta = 0.6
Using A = 0.792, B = 0.505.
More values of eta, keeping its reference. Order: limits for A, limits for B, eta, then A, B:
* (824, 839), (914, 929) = 0.1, 0.394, 0.354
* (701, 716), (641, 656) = 0.2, 0.420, 0.362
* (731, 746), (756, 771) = -0.2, 0.399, 0.474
